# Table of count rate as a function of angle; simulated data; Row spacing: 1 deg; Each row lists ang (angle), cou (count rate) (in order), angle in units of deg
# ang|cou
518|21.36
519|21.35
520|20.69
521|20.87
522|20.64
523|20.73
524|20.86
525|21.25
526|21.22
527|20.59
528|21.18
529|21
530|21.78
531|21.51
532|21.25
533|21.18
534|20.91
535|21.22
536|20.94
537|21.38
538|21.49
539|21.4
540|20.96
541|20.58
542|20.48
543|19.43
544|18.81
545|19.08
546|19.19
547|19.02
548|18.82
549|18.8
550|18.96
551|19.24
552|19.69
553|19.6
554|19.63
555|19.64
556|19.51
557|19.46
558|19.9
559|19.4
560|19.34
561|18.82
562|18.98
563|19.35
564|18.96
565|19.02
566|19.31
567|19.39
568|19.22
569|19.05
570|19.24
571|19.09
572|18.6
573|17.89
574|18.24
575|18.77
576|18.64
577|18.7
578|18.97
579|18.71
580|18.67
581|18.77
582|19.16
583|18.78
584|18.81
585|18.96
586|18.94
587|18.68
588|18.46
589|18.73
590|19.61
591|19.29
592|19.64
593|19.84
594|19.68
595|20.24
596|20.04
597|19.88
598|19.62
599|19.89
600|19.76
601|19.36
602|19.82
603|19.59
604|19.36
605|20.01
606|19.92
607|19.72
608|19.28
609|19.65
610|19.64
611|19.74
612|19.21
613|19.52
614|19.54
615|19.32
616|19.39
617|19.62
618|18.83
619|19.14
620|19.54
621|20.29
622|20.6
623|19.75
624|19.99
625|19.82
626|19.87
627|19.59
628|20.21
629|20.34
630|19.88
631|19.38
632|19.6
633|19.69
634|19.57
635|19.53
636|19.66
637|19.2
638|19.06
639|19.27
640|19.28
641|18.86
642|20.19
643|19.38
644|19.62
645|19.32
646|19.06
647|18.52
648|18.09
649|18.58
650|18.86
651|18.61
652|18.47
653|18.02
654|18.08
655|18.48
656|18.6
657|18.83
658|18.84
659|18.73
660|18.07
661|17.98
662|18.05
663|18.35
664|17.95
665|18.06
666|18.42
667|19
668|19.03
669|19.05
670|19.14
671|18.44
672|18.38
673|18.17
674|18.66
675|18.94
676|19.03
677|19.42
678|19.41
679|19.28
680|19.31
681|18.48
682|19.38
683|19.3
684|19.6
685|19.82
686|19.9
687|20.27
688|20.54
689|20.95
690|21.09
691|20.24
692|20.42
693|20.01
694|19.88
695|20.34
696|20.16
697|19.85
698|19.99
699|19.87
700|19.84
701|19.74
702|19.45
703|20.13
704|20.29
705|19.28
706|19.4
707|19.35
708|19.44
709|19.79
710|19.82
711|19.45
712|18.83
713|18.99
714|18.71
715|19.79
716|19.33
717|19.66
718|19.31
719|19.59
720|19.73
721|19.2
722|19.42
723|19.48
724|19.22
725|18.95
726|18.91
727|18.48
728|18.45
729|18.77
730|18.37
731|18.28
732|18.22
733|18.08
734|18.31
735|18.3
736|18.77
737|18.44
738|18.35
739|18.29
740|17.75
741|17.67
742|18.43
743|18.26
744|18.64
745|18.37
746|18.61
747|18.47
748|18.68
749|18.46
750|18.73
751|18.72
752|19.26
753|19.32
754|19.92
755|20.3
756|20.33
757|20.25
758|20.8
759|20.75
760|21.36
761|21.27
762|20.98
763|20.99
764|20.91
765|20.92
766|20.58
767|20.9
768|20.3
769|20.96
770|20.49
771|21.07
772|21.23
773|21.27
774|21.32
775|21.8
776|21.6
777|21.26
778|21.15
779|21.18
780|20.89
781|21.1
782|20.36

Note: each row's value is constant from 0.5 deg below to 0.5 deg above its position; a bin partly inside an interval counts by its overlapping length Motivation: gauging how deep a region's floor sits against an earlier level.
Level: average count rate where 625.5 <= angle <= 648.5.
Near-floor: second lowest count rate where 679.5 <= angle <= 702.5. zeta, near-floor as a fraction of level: 0.99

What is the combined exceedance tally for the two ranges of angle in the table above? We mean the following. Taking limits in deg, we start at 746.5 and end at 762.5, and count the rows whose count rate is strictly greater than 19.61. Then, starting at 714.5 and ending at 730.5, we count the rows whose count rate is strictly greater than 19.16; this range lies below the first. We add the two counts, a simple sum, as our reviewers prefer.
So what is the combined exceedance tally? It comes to 19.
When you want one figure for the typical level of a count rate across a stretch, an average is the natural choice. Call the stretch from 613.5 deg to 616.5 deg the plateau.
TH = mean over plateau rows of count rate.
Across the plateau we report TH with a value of 19.42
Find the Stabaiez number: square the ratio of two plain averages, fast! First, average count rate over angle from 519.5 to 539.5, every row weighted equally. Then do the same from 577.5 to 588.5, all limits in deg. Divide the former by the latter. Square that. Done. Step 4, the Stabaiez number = 1.26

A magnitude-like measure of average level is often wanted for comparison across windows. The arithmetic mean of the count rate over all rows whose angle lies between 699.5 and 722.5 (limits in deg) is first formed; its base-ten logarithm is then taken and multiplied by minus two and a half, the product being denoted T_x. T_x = -3.23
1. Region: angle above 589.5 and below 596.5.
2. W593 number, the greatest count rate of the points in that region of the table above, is 20.24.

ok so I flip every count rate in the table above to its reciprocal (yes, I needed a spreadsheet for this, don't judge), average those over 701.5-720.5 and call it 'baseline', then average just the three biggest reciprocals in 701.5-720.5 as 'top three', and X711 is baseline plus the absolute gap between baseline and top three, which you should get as 0.053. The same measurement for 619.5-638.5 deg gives 0.052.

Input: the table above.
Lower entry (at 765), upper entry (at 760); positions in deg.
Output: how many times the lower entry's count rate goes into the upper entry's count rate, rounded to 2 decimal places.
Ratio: 1.02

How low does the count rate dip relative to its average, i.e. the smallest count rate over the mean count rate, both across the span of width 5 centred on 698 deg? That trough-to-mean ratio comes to 0.995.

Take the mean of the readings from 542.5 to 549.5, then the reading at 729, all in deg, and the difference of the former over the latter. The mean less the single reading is 0.3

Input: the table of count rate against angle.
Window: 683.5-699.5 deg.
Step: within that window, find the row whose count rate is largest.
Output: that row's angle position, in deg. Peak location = 690 deg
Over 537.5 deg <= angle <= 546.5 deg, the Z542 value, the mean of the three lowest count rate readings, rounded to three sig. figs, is 19.0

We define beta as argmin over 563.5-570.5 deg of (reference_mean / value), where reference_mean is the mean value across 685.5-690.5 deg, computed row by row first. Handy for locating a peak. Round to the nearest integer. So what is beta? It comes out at 567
